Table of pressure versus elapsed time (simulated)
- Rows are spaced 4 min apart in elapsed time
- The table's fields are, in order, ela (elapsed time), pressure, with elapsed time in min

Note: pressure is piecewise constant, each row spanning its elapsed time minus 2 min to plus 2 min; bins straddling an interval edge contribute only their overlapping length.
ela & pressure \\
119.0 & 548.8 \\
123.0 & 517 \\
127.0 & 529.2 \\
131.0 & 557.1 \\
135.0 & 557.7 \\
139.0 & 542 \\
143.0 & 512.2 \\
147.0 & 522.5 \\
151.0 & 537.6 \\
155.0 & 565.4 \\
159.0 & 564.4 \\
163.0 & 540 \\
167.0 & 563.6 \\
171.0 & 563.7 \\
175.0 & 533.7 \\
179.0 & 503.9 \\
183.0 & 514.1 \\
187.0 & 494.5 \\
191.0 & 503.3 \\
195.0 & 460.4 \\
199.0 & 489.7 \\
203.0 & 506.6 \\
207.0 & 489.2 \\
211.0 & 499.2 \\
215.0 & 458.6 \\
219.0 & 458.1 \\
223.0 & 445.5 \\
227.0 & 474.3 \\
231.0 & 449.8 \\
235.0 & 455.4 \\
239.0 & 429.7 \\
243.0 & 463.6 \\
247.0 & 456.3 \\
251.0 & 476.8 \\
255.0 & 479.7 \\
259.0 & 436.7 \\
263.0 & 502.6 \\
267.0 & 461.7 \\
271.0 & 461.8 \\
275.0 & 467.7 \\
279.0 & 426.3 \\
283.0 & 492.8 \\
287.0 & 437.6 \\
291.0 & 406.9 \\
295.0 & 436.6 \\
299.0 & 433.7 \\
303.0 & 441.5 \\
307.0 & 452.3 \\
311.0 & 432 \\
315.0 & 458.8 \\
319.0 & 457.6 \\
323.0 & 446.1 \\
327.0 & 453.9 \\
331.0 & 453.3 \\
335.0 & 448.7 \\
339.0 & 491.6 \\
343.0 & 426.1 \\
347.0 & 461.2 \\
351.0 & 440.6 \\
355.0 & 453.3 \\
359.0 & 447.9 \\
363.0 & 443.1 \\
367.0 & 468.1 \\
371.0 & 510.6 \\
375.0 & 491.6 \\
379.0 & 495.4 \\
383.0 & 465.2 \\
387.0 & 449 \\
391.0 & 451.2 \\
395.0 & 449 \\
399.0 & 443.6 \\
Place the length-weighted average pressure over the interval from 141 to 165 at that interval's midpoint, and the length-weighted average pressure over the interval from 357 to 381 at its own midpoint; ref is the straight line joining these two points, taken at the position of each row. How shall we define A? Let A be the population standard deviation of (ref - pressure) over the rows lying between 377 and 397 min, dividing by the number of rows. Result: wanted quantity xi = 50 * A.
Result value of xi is 819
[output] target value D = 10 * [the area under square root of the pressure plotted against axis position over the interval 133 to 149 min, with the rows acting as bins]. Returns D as 3695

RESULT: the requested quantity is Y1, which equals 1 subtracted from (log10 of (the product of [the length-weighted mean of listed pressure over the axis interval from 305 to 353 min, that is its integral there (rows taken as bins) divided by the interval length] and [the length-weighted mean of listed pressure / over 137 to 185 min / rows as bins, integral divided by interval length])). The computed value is 4.39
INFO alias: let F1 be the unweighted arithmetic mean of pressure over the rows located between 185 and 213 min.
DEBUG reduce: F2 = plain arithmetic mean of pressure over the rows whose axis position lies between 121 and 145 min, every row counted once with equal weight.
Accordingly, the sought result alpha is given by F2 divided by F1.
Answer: 1.09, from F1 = 492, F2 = 536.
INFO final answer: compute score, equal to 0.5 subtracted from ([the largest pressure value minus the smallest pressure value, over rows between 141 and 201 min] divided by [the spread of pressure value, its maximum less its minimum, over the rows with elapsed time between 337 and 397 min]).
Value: 0.74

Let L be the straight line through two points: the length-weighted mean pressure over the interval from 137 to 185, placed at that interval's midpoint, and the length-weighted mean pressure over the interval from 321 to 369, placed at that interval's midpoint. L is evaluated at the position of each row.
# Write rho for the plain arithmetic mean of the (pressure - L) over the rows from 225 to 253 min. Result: -44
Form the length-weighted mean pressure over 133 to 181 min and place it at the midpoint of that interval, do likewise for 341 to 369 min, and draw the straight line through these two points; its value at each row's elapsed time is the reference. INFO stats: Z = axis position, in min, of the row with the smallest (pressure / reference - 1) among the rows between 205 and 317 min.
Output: 291.0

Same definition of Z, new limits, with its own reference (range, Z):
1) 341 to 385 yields 343.0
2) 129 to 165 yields 143.0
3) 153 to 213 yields 195.0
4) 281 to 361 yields 291.0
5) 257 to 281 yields 279.0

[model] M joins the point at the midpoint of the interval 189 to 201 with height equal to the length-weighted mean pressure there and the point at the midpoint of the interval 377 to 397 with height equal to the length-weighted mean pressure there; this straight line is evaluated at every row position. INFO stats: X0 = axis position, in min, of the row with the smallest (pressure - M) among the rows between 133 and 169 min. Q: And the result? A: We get 143.0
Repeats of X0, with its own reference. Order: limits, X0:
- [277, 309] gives 291.0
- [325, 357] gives 343.0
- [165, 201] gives 195.0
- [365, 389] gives 387.0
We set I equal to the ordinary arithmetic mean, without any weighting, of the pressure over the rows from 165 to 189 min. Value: 529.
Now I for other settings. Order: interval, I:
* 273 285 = 462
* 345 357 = 452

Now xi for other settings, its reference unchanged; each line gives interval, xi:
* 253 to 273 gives 1091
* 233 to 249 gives 666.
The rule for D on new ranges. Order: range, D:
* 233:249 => 3398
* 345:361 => 3397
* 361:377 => 3498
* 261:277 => 3481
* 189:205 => 3541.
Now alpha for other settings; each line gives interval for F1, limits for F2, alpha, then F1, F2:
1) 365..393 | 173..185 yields 1.09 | 476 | 517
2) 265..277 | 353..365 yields 0.97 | 464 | 448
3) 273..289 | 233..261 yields 1.00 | 456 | 457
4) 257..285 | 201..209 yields 1.07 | 464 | 498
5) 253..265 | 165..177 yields 1.17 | 473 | 554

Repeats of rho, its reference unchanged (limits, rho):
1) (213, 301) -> -39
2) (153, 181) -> 12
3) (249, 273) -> -22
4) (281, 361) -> -15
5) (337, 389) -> 20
